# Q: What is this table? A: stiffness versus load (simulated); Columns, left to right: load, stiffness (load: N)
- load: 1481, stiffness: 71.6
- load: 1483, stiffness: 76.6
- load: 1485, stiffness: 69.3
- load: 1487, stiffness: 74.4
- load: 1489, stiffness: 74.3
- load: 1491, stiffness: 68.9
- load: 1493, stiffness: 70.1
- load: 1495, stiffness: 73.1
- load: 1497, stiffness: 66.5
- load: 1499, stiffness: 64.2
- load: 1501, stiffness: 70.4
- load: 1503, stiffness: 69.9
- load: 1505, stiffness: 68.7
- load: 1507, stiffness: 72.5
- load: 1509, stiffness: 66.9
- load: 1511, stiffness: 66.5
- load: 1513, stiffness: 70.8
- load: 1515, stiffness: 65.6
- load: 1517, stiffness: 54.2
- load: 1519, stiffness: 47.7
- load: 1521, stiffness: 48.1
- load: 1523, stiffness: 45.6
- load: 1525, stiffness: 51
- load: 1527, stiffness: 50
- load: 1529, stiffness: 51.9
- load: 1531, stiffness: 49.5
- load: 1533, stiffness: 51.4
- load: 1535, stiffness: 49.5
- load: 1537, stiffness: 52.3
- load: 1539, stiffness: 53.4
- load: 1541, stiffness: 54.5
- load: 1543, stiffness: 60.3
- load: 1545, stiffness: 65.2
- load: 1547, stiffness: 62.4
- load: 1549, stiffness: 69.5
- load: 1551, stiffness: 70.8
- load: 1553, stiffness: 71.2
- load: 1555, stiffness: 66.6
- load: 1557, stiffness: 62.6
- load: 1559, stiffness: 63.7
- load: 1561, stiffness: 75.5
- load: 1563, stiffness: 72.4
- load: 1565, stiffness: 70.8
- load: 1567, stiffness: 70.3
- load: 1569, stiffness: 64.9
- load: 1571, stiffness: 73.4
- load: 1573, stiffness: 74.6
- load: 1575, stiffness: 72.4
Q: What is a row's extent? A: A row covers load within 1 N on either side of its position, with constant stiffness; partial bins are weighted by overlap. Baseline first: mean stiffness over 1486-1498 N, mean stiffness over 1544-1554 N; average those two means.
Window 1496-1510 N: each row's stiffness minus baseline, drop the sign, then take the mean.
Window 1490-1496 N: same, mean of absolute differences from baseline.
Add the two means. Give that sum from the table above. 4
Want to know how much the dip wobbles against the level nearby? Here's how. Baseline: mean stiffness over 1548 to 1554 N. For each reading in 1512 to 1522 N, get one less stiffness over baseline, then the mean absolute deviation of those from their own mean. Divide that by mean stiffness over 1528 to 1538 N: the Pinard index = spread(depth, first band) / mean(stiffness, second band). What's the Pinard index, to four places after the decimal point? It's 0.0024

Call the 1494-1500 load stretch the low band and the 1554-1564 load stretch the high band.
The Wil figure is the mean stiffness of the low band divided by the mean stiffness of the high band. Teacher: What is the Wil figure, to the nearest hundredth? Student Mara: 1.00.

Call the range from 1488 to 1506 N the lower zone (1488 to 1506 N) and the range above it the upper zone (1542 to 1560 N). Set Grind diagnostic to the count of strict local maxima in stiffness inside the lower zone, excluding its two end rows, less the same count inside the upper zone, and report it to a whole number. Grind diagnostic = 0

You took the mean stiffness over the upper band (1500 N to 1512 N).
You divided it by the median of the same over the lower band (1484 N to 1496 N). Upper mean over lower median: 0.97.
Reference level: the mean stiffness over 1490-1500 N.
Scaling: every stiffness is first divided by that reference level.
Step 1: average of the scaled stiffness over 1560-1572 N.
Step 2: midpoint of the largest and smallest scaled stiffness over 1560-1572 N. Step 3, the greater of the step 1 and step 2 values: 1.04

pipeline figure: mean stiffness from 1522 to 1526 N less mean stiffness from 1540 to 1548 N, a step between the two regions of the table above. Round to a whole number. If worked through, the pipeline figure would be -12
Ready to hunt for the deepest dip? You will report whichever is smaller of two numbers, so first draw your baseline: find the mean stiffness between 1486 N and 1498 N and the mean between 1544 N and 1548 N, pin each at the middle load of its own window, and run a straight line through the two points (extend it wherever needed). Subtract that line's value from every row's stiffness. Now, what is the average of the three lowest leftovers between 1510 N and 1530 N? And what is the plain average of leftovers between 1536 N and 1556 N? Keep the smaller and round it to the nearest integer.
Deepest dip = -20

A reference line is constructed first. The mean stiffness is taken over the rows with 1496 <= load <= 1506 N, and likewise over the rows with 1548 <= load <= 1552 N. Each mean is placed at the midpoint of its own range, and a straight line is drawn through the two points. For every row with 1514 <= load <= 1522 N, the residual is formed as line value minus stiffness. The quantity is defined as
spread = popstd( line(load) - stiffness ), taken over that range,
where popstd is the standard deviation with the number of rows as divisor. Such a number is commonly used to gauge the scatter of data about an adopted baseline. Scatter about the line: 7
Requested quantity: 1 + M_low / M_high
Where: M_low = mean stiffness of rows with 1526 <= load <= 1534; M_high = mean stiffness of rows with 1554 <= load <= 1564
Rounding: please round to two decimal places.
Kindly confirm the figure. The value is 1.74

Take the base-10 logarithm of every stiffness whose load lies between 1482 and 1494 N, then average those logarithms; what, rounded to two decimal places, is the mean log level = 1.86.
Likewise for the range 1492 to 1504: 1.84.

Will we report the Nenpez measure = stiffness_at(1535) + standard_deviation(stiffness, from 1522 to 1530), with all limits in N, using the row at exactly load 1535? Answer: 52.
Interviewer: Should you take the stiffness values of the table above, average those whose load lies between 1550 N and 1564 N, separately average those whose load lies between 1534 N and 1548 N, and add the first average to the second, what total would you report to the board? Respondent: 126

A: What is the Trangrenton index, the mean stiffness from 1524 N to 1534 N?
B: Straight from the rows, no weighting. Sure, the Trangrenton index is 51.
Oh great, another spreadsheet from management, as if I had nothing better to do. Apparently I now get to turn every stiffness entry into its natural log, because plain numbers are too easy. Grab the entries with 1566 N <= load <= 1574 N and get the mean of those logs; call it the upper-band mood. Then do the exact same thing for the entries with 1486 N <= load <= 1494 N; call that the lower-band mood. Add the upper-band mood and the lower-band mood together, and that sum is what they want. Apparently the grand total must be 8.53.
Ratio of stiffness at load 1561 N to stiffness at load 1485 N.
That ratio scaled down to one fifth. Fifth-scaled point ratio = 0.22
